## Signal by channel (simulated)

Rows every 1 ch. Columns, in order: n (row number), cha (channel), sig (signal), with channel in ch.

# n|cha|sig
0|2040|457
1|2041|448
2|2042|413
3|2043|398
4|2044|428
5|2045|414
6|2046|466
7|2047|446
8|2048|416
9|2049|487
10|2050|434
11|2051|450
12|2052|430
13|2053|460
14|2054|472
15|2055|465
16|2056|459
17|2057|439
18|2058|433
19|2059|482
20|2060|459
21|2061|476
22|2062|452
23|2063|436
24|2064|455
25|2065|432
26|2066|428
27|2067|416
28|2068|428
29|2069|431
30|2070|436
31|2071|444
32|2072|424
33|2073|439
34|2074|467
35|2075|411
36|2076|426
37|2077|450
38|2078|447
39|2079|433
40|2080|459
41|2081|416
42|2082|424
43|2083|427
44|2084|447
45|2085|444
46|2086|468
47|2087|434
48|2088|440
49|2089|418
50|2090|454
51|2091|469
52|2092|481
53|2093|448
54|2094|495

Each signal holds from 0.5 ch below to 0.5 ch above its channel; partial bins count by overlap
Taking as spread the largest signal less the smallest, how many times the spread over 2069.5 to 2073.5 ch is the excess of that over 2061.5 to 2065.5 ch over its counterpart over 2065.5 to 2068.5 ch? 0.55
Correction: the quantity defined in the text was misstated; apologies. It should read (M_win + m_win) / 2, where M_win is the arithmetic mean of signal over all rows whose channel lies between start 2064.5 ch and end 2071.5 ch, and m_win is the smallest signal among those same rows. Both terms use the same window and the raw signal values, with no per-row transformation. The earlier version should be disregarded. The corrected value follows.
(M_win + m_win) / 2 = 423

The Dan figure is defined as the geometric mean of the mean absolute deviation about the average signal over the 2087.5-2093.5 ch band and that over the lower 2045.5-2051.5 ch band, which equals 17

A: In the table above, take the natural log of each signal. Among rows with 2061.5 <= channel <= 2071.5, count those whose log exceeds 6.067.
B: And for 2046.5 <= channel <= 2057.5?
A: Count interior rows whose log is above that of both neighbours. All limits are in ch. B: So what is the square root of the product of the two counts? 4.2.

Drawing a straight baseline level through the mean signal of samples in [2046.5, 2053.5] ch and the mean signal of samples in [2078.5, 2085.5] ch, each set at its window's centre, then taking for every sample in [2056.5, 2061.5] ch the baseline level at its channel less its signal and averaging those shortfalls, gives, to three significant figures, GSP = -14.6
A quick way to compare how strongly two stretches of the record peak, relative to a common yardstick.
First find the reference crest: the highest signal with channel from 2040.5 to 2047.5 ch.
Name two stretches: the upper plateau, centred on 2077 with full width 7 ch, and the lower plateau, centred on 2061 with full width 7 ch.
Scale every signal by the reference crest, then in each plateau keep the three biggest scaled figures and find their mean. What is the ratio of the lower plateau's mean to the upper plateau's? 1.03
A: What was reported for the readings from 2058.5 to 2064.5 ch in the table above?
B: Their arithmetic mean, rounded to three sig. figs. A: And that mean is 460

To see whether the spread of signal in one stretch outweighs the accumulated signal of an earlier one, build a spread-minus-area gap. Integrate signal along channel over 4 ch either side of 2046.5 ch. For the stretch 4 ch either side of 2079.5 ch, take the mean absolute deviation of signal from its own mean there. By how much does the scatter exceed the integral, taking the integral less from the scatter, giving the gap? -3476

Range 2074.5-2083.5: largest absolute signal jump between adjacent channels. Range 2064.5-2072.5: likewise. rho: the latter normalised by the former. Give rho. 0.47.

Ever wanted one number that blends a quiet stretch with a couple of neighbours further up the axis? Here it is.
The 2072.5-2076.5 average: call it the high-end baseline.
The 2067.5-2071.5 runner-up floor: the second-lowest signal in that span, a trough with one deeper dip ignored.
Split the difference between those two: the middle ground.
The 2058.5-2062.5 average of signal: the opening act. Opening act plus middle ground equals 901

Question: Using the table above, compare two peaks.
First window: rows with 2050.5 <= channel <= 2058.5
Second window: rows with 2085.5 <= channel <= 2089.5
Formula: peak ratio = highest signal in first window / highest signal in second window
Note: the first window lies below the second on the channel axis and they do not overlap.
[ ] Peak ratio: 1.01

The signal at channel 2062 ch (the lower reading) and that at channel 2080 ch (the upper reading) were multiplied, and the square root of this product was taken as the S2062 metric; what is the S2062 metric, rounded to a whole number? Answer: 455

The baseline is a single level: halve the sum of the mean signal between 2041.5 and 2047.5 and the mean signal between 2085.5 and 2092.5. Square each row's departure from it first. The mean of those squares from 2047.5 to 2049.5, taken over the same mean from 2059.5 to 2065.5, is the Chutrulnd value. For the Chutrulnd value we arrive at 3.9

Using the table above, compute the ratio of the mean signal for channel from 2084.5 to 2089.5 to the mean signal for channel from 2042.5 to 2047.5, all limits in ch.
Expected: 1.02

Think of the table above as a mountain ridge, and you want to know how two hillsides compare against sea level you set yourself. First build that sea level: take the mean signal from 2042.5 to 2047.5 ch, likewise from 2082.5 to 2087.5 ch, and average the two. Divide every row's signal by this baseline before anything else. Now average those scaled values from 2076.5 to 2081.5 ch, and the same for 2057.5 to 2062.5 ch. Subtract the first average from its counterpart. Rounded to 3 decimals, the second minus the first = 0.044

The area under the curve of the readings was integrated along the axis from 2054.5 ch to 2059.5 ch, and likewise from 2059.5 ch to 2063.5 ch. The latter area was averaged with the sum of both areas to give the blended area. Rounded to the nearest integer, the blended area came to 2962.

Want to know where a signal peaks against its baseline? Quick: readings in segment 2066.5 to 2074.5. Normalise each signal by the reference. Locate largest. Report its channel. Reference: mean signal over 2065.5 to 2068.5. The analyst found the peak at 2074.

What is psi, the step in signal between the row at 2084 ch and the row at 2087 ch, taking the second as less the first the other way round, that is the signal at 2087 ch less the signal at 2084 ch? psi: -13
